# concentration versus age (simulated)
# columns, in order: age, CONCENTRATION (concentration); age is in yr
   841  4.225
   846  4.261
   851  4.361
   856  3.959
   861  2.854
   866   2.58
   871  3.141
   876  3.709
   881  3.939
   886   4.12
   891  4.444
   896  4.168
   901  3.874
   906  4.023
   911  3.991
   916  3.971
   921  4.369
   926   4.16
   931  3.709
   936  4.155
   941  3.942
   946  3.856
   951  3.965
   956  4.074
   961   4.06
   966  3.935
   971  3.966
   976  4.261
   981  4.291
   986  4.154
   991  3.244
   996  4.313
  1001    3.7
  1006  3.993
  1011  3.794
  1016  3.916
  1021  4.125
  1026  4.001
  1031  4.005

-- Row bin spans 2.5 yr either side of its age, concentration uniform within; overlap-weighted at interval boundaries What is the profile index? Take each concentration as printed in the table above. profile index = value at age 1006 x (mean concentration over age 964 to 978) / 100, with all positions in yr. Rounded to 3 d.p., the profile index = 0.162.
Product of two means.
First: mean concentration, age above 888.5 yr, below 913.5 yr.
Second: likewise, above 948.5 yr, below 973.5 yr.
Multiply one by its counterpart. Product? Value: 16.4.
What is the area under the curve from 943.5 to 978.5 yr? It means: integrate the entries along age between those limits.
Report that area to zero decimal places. 141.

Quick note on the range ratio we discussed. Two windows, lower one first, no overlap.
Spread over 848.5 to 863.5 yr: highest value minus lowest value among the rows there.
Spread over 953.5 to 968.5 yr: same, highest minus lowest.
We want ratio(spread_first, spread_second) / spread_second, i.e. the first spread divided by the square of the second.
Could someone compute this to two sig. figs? 78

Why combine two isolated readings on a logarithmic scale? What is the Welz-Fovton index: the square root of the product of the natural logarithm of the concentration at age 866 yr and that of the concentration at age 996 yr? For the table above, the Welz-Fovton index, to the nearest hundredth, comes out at 1.18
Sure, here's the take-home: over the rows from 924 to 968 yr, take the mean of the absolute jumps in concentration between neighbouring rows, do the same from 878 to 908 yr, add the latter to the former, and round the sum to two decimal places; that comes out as 0.44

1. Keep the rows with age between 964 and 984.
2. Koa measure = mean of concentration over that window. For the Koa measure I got 4.1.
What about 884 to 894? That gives 4.3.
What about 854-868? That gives 3.1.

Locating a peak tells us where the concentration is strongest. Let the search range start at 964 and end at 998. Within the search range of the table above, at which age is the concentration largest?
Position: 996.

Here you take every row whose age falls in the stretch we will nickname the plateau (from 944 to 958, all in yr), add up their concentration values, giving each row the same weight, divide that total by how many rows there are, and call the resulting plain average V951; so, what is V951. 4.0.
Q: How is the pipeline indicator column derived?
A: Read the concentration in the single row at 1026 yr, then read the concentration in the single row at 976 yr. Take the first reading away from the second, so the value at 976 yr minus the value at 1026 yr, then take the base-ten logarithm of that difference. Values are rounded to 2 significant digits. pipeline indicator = -0.59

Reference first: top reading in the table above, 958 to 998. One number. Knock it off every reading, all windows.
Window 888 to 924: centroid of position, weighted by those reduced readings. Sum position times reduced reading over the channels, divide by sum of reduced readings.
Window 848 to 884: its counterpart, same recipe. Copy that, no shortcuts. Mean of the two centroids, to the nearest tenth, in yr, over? 887.6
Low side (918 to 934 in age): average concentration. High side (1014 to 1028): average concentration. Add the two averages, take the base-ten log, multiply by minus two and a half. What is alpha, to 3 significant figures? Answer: -2.27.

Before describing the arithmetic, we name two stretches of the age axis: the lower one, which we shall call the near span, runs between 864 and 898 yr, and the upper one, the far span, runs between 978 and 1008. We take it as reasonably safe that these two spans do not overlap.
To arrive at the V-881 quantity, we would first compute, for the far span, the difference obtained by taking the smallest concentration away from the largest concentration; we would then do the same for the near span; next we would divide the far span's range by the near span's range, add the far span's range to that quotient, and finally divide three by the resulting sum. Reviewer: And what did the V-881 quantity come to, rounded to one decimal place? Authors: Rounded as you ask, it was 1.8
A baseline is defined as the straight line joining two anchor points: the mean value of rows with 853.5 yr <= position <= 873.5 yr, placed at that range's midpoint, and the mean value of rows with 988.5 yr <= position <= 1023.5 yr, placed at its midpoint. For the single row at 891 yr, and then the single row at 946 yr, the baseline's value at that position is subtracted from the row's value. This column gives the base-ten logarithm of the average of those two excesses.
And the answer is -0.14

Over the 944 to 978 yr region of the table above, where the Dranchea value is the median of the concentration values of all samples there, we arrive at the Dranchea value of 3.97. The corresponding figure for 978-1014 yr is 3.99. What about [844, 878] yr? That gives 3.71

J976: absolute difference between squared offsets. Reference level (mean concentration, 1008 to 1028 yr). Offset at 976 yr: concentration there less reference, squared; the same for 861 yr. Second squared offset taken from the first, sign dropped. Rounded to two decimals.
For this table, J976 1.13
